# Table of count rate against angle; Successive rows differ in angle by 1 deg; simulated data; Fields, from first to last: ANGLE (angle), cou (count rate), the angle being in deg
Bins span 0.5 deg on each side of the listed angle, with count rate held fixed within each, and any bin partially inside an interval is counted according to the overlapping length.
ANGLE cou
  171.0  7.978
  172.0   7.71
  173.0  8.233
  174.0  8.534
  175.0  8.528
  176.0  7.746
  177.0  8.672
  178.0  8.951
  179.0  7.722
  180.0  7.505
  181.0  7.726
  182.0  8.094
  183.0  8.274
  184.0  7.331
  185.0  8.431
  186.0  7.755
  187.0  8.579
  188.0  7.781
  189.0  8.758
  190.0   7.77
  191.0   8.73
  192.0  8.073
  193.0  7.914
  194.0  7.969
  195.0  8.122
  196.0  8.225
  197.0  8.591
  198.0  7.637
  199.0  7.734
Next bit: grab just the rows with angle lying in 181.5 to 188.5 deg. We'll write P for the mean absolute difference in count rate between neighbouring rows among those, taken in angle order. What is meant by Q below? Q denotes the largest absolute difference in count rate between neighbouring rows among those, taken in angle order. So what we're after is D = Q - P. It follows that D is 0.35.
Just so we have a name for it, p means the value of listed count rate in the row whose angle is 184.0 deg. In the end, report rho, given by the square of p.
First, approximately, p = 7.331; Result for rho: 54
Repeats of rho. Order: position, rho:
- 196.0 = 68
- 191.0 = 76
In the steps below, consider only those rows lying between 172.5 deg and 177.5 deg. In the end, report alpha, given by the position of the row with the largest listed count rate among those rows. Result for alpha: 177.0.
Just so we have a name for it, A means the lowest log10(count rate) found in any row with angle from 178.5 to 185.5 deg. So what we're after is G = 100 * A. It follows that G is 86.5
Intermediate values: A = 0.865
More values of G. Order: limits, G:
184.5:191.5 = 89.0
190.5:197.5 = 89.8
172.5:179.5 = 88.8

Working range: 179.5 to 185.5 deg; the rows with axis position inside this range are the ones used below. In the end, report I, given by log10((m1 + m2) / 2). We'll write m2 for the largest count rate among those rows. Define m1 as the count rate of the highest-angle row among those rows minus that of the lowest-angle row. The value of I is 0.67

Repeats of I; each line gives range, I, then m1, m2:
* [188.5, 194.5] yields 0.60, -0.8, 8.758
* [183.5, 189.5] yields 0.71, 1.4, 8.758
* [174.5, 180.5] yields 0.60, -1.0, 8.951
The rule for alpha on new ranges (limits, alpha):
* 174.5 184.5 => 178.0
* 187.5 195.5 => 189.0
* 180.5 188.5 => 187.0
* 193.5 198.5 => 197.0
